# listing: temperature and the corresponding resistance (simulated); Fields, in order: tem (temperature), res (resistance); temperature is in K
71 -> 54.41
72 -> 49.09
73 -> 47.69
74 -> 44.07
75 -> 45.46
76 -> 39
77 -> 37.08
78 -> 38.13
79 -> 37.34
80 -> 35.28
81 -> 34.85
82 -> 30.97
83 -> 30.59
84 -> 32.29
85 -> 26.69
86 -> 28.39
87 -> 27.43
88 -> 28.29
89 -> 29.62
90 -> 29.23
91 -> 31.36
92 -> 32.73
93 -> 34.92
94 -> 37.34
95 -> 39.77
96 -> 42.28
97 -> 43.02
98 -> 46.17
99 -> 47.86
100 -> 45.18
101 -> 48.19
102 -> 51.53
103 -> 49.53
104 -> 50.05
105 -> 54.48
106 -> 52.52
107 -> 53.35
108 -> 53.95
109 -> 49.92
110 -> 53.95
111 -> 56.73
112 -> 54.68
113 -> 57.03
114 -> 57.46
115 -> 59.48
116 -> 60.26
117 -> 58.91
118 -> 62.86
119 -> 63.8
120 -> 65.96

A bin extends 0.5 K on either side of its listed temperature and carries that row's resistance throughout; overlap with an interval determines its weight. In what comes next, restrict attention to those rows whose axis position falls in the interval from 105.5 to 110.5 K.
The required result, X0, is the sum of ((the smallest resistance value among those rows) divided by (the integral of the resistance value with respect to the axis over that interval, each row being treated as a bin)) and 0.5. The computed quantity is 0.689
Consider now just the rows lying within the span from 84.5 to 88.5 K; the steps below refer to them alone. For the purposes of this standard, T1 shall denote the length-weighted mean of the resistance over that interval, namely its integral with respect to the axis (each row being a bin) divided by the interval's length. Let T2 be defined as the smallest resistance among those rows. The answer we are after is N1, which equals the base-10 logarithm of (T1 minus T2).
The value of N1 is 0.00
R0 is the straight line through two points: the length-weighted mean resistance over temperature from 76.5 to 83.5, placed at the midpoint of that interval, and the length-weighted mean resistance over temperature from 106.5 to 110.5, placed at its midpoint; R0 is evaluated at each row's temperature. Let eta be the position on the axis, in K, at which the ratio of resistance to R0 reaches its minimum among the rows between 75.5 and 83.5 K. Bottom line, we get 83 K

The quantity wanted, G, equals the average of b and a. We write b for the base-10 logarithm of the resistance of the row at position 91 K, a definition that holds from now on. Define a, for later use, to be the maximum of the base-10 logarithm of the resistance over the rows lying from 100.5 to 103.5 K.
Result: 1.60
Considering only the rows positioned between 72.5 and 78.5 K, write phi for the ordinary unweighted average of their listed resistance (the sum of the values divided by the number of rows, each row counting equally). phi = 42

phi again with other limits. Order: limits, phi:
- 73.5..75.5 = 45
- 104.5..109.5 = 53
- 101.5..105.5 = 51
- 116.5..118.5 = 61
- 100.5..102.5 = 50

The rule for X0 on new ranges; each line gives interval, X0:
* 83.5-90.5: 0.632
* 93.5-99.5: 0.646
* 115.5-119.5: 0.740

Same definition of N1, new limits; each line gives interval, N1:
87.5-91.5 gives 0.13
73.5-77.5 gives 0.64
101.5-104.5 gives -0.08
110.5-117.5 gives 0.49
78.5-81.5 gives -0.01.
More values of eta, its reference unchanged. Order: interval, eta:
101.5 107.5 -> 104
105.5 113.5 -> 109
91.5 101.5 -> 92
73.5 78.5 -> 77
